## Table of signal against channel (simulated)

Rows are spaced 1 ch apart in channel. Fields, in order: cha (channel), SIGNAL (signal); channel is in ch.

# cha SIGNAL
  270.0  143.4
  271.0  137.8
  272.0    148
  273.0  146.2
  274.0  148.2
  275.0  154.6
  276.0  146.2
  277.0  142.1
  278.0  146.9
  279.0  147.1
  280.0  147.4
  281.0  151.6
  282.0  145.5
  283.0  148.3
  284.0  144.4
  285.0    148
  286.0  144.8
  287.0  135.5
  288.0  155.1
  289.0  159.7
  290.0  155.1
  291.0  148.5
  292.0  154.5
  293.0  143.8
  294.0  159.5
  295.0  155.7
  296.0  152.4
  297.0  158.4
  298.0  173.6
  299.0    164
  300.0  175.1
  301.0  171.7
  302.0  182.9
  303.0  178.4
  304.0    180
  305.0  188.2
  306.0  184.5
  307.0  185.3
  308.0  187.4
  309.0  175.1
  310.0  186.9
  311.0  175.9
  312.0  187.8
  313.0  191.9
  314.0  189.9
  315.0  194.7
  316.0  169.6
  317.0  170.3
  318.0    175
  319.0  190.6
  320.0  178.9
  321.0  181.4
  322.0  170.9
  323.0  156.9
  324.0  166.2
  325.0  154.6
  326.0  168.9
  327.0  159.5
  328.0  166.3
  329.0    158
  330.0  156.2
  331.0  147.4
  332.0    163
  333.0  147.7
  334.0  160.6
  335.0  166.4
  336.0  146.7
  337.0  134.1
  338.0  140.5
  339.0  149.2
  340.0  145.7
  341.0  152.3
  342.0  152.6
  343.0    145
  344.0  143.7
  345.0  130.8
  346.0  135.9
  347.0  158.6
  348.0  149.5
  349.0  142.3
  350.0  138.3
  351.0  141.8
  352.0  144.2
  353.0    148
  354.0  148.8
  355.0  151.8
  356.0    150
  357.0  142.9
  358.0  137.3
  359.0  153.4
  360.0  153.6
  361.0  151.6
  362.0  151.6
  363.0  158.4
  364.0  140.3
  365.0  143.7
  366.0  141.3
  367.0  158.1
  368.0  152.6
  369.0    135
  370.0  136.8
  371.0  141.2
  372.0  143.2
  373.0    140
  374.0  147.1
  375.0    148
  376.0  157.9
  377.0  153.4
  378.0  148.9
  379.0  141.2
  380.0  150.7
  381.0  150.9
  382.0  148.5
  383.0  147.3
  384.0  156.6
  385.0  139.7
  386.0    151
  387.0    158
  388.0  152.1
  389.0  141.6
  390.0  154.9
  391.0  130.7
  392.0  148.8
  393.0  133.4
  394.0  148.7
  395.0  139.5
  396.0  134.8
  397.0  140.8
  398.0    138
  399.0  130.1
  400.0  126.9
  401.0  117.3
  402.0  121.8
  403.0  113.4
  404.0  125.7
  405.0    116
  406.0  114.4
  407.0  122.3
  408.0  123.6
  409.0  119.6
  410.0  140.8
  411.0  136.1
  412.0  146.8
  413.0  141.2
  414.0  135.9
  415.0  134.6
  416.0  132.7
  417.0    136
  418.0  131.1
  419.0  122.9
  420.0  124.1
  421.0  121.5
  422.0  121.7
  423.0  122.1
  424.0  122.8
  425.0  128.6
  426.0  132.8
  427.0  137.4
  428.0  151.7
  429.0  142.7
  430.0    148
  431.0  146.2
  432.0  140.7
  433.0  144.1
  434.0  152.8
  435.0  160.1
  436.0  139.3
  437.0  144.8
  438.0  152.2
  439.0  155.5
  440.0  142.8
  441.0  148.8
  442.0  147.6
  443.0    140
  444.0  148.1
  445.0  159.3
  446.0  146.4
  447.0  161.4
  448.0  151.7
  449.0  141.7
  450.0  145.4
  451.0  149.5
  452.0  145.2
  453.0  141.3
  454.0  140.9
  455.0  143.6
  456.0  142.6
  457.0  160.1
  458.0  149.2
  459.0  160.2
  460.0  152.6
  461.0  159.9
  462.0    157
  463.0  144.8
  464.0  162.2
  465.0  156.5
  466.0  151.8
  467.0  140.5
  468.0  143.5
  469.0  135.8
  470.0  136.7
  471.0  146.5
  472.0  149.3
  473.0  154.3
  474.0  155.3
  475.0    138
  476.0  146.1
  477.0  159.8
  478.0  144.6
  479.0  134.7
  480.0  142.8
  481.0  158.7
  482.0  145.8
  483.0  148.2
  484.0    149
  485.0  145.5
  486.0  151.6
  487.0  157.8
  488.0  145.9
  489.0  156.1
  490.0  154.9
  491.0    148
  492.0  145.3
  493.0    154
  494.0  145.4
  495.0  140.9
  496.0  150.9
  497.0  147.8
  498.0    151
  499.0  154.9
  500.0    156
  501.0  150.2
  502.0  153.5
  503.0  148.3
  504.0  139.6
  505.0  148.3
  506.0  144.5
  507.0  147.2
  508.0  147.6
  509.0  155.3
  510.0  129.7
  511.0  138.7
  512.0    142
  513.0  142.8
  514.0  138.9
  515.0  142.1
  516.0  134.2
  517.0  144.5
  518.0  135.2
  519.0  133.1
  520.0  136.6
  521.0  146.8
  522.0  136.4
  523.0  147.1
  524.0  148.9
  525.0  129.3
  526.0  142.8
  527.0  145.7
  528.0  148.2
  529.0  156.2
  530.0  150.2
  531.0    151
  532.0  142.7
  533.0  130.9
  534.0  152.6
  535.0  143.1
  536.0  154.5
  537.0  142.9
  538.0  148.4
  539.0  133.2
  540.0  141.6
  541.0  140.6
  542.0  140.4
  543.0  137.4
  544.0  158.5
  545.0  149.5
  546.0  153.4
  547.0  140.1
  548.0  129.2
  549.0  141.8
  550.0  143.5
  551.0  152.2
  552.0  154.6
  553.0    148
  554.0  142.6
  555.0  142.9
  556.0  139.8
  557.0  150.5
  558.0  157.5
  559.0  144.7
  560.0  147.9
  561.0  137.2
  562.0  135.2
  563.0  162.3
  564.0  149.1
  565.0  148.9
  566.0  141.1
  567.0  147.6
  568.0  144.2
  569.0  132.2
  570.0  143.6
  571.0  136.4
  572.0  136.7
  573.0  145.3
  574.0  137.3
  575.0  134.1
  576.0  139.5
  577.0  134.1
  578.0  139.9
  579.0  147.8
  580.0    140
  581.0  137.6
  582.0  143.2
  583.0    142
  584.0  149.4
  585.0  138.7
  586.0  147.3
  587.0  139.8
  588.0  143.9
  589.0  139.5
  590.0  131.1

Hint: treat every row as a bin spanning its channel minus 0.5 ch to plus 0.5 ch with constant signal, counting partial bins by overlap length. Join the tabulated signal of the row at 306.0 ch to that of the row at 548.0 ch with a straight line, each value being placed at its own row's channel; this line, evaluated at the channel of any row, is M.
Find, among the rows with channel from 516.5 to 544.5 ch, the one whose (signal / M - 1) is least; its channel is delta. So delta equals 525.0 ch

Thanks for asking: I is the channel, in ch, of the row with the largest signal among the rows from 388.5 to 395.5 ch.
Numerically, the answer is 390.0 ch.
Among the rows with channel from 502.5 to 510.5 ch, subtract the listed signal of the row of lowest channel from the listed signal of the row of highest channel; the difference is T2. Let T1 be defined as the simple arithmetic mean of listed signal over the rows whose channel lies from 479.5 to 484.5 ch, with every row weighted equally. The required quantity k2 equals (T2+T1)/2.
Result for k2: 65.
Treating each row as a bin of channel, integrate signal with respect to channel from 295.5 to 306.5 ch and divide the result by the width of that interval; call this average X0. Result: 174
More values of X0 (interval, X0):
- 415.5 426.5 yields 127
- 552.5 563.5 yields 146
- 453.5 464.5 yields 152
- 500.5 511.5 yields 146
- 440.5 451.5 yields 149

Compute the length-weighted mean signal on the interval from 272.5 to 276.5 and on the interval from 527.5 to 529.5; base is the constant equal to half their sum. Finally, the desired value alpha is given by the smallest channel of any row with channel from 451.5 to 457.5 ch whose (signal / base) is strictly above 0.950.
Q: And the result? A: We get 452.0 ch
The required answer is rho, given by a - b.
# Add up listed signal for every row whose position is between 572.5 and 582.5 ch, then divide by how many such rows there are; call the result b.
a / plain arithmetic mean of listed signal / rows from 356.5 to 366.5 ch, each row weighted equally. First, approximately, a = 147.4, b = 140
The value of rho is 8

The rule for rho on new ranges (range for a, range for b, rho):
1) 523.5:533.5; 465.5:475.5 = -1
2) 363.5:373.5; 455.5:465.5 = -11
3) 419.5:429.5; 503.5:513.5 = -13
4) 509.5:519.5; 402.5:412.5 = 12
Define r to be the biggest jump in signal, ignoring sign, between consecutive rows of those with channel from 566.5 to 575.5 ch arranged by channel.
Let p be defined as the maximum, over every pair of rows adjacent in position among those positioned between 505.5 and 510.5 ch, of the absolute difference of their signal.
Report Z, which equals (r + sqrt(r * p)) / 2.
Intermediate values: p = 25.6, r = 12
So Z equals 15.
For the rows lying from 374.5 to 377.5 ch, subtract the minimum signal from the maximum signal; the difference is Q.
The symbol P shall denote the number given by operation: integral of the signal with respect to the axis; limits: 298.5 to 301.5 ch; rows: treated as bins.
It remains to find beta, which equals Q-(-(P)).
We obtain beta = 521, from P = 511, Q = 9.9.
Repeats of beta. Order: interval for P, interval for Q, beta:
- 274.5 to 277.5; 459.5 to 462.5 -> 450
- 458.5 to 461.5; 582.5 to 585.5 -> 483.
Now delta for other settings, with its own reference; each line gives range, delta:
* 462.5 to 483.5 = 469.0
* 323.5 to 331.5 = 331.0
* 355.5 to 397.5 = 391.0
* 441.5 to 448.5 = 443.0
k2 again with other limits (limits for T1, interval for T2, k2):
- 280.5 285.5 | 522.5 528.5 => 74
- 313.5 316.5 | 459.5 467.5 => 86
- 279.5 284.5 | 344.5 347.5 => 88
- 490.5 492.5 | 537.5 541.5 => 69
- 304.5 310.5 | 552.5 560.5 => 92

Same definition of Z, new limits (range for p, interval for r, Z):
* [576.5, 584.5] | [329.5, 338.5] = 16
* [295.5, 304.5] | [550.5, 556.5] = 8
